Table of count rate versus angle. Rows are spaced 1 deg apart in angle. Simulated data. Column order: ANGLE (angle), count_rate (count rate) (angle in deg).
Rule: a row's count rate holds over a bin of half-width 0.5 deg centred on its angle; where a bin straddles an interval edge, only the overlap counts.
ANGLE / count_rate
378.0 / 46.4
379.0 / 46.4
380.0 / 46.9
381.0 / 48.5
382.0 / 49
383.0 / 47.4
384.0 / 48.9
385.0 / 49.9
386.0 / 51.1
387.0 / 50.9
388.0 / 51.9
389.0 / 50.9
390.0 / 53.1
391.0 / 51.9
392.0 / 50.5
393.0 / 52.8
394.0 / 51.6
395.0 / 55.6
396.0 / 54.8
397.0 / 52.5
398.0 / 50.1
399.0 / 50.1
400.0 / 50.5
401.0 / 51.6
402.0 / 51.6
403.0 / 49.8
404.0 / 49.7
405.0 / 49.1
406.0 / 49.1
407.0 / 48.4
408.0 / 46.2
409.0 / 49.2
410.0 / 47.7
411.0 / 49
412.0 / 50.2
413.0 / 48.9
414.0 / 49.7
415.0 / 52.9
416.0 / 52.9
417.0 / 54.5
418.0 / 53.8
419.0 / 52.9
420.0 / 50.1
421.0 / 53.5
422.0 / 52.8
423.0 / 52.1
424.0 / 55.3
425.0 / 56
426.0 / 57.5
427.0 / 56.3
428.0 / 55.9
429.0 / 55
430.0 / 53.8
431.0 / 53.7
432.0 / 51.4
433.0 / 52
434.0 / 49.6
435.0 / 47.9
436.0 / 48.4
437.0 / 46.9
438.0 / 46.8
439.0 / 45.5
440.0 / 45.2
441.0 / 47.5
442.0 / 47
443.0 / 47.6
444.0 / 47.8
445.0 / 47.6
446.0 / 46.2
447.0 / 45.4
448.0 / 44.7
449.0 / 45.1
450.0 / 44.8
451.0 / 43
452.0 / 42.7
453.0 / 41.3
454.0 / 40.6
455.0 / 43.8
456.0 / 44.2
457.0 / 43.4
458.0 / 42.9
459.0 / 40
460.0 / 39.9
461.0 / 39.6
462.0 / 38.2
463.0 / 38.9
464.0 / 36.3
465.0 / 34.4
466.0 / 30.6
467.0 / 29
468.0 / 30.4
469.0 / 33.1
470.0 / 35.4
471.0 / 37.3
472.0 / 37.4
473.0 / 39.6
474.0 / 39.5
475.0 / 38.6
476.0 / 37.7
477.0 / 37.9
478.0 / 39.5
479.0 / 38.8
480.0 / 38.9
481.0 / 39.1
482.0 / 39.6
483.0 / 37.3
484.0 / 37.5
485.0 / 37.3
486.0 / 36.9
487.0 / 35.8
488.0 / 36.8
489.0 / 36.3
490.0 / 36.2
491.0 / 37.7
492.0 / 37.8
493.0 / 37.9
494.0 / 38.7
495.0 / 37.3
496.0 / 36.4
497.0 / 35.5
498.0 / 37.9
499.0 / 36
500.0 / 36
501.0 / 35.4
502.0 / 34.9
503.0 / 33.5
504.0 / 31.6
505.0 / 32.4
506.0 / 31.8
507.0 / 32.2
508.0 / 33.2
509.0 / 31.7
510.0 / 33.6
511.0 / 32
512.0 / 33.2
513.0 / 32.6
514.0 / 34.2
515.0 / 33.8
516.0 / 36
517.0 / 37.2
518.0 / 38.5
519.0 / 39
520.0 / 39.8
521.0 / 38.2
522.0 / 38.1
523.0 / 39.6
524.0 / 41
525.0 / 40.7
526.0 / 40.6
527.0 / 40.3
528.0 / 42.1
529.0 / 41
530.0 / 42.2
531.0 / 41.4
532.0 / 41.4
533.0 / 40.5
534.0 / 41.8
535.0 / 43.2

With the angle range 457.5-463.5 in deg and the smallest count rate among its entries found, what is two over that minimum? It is 0.0524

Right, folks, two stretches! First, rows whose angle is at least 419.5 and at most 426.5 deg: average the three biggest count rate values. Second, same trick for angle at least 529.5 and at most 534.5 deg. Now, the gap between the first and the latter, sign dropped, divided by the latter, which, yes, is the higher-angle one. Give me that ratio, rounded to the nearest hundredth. 0.35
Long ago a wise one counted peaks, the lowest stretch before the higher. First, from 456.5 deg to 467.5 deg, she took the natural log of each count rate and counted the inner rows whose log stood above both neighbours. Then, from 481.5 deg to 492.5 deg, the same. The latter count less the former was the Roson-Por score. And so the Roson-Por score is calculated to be 1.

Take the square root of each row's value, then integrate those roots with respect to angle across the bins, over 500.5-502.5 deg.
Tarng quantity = 11.9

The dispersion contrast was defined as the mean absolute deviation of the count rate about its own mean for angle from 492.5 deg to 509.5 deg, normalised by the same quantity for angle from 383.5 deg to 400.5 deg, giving 1.5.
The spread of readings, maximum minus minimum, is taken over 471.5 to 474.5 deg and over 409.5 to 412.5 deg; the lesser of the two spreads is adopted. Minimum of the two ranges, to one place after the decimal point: 2.2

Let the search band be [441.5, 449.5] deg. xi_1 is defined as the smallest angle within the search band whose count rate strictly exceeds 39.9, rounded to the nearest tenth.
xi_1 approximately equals 442.0 deg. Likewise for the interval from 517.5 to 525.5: 524.0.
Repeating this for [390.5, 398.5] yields 391.0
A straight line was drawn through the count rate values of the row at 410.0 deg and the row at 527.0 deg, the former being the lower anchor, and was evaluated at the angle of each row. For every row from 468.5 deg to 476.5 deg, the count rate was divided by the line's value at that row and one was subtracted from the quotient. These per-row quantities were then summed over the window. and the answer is -1.2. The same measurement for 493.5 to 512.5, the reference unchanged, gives -3.4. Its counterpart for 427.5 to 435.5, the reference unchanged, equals 1.0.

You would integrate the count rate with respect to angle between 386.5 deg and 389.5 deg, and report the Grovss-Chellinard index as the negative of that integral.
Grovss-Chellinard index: -154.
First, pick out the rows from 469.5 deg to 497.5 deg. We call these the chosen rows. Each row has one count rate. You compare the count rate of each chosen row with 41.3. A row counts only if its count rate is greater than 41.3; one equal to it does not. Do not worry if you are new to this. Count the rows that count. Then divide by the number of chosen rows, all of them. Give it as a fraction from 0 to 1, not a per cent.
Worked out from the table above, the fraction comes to 0.00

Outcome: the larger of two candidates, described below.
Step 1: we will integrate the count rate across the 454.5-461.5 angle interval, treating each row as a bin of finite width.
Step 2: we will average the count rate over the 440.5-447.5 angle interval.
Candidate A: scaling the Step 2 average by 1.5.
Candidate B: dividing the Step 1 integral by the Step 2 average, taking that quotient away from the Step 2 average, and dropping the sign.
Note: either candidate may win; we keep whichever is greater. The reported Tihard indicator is 71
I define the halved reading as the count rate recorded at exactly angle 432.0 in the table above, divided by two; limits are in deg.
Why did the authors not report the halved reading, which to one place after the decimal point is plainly 25.7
